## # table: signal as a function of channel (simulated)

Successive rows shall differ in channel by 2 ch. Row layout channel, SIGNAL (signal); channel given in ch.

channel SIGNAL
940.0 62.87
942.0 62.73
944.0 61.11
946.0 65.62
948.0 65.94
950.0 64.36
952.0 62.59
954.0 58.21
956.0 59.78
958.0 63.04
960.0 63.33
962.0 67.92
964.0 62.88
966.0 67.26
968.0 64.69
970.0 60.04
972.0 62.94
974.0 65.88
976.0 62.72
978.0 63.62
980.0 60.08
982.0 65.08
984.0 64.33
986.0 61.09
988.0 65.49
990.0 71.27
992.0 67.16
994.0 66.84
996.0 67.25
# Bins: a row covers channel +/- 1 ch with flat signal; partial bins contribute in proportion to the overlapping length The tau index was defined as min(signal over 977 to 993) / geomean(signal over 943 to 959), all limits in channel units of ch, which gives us 0.961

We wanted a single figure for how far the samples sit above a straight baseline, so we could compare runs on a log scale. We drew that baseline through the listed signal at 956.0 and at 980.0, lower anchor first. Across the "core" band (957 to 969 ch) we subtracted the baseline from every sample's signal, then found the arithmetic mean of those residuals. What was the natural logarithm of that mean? 1.6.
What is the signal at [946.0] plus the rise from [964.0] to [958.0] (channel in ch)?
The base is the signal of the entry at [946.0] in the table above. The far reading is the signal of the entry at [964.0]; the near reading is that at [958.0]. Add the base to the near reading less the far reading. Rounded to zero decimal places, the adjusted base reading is 66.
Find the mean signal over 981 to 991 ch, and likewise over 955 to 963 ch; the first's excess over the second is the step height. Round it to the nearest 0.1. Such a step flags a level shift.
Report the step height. 1.9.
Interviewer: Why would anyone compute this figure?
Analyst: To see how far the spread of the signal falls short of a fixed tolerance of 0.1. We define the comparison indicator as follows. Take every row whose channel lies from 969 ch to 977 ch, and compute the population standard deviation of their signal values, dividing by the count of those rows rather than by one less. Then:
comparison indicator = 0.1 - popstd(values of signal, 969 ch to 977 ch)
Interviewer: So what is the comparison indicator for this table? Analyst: -2.0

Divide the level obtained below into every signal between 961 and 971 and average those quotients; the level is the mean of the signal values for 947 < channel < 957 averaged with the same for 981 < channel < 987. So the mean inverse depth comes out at 0.98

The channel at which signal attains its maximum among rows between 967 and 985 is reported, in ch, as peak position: 974.0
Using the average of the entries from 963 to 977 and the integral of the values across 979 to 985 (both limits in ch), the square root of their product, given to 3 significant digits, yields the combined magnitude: 155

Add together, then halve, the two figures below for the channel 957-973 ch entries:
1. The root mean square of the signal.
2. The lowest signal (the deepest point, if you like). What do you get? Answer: 62.0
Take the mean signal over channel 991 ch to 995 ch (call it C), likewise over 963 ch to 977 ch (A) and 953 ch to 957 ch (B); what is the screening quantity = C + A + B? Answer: 190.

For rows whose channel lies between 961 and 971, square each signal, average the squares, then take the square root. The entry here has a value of 64.6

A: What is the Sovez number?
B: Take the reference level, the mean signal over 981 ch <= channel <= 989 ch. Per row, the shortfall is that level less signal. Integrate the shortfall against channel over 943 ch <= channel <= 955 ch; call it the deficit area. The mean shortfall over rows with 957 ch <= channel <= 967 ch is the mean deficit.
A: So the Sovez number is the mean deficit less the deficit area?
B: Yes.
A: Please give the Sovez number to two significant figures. -13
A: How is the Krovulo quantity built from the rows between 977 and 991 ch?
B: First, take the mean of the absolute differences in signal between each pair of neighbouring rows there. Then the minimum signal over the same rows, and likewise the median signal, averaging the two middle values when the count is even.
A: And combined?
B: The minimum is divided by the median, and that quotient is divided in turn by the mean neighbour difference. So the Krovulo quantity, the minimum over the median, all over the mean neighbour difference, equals 0.25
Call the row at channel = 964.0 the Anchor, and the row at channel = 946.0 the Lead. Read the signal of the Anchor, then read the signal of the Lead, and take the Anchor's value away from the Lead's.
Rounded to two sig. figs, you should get 2.7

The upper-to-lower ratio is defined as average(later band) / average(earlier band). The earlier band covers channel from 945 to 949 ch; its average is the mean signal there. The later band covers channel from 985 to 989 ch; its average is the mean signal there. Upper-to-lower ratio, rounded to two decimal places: 0.96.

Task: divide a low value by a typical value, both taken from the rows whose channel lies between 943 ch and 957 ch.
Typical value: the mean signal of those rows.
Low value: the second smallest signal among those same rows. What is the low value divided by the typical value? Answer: 0.956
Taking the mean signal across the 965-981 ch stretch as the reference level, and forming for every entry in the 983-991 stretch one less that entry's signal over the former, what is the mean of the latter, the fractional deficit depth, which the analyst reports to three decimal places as -0.034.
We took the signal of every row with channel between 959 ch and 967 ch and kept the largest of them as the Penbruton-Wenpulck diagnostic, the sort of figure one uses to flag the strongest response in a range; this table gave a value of 67.92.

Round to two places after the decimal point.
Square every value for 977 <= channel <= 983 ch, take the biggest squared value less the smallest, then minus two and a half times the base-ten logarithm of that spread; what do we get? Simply -6.99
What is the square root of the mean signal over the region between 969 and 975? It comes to 7.93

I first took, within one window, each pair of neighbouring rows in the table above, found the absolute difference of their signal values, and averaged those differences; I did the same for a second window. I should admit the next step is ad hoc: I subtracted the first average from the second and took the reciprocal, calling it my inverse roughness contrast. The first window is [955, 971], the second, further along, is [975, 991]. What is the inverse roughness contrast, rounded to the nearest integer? -6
